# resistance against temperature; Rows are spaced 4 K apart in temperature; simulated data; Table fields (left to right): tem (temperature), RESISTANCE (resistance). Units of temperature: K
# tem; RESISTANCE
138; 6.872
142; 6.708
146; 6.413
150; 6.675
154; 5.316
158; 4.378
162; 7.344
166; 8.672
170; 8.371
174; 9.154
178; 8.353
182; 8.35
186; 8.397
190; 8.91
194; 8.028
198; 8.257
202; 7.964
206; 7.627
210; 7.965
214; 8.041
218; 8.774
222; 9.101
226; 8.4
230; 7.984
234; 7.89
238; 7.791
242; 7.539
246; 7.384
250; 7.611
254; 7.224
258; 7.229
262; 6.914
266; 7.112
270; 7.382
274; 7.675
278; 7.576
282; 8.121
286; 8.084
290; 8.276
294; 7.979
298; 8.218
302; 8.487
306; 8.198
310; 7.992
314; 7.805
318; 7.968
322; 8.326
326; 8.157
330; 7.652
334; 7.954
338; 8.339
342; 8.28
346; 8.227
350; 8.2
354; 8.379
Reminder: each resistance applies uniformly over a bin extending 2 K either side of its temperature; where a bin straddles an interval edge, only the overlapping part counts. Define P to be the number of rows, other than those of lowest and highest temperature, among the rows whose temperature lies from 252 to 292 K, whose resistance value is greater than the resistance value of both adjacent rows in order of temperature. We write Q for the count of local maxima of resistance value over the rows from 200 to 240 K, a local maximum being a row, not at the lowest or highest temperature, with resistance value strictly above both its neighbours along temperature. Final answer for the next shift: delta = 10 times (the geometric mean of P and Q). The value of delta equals 17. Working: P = 3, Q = 1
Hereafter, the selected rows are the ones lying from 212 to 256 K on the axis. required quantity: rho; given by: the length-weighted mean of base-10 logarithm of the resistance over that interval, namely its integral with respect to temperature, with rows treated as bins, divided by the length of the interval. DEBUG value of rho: 0.901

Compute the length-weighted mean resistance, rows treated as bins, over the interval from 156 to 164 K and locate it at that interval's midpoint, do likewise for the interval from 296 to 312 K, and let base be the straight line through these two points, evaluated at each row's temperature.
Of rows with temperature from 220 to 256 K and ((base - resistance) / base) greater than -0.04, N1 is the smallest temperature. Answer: 246 K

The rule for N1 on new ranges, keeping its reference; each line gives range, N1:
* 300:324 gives 302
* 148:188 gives 154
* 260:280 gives 262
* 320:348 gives 322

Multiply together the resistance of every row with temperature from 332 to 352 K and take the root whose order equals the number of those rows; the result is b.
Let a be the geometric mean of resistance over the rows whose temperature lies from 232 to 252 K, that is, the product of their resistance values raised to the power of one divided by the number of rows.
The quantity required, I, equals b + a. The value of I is 15.8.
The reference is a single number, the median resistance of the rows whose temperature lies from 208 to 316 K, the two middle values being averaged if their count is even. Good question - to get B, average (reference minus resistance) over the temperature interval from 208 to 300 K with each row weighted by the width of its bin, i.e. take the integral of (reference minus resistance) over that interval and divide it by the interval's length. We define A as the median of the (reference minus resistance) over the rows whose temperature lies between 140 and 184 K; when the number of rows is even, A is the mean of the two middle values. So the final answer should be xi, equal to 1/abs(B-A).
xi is 2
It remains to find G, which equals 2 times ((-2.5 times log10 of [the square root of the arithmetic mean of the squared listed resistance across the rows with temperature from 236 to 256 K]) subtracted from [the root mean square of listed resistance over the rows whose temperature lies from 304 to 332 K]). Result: 20.4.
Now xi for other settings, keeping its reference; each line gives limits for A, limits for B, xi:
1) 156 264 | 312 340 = 22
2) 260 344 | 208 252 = 19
